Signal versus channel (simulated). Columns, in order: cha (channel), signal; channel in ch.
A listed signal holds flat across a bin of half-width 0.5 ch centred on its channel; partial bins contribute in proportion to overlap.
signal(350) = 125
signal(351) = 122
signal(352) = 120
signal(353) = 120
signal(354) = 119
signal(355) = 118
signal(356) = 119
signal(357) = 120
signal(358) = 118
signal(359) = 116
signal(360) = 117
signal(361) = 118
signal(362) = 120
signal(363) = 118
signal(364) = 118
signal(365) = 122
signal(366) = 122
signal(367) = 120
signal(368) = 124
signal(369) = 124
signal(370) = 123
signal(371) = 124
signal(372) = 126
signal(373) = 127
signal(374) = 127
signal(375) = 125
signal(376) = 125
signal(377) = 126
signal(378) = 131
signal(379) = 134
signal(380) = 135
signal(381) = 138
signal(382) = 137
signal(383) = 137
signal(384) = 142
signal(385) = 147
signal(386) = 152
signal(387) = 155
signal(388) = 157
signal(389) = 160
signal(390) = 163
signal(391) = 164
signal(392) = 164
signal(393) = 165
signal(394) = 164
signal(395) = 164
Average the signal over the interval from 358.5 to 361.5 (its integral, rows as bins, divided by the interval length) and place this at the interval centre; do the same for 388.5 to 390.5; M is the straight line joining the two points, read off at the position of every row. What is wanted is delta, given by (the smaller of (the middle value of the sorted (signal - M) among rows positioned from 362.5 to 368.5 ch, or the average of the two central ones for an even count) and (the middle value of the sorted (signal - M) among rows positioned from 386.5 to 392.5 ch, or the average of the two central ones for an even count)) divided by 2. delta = -2.3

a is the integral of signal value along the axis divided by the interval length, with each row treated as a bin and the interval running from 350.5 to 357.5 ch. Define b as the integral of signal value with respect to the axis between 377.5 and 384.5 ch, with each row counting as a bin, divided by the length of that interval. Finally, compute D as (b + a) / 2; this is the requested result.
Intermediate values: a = 120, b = 136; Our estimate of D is 128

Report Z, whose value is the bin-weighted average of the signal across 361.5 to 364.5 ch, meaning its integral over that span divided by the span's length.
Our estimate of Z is 119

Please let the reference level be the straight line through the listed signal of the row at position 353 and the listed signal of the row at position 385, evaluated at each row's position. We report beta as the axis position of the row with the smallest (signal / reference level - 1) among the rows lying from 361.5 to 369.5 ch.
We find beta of 367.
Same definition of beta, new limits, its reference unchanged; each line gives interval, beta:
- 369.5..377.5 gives 376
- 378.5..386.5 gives 383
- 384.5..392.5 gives 385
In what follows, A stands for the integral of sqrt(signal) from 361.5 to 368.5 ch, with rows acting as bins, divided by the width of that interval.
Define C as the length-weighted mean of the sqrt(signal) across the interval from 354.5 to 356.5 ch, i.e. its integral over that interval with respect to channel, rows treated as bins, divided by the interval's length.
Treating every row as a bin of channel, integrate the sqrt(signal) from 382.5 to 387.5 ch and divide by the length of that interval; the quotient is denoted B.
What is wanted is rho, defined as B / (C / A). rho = 12.2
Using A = 10.98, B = 12.1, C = 10.9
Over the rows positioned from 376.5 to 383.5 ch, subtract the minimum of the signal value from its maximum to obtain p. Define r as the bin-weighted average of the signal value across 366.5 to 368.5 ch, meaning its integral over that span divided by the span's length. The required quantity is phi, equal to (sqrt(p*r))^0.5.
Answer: 6.2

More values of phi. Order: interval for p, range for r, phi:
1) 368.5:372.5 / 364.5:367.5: 4.4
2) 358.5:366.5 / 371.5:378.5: 5.3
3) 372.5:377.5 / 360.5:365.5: 3.9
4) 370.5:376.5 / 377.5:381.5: 4.5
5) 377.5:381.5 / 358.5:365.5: 5.4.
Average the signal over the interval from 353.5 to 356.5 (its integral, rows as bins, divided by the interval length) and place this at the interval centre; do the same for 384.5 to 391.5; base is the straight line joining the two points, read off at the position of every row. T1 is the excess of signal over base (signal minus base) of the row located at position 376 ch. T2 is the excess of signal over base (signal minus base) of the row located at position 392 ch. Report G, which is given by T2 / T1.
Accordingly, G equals -0.1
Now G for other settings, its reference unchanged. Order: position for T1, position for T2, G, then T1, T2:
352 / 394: 0.0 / 5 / 0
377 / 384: 0.6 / -18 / -10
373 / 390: -0.3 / -12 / 4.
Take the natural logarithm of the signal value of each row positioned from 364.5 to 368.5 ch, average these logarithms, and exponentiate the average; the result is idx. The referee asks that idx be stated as 122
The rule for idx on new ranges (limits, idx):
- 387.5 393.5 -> 162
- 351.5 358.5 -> 119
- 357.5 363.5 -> 118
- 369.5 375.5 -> 125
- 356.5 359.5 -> 118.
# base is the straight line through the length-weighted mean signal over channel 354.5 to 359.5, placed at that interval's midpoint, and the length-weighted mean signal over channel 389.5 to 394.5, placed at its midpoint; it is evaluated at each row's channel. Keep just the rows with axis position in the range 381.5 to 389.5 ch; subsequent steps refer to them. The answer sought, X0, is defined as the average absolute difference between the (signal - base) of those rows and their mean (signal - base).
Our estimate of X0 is 5.0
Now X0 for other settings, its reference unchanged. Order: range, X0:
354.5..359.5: 2.5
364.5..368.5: 1.3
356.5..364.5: 2.4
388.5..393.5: 0.8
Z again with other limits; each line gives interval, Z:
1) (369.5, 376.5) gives 125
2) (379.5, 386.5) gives 141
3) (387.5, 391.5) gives 161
